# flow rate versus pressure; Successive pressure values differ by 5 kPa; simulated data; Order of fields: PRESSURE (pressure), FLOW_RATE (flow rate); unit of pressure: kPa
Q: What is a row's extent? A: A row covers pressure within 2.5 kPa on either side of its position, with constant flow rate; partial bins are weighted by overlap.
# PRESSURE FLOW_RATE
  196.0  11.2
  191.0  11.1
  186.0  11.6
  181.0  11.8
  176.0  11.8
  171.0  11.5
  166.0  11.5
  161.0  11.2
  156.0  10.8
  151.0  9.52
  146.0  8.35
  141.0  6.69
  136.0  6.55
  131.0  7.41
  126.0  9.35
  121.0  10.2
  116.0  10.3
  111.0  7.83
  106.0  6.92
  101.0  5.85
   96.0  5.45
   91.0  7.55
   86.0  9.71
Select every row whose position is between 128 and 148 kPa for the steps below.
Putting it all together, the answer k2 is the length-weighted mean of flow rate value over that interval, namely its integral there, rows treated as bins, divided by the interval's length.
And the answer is 7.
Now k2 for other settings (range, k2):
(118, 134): 9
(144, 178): 11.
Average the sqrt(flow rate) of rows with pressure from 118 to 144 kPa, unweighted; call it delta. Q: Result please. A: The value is 2.8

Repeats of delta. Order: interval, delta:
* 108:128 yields 3.1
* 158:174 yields 3.4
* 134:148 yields 2.7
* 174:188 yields 3.4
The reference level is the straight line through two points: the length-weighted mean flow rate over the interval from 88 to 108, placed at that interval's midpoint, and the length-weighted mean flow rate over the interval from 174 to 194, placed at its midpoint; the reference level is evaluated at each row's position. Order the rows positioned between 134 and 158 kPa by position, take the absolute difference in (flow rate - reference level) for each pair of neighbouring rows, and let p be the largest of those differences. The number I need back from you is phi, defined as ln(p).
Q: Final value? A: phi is 0.3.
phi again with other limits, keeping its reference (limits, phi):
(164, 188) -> -0.7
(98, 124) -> 0.8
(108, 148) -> 0.8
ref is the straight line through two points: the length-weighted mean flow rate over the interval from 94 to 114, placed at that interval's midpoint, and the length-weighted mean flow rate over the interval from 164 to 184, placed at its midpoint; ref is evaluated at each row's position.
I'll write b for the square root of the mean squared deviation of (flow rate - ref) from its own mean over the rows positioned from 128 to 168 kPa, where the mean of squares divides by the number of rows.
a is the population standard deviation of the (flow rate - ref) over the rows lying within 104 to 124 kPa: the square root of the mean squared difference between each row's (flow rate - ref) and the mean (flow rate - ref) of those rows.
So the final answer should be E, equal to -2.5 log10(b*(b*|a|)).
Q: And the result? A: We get -0.4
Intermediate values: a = 1.1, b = 1.16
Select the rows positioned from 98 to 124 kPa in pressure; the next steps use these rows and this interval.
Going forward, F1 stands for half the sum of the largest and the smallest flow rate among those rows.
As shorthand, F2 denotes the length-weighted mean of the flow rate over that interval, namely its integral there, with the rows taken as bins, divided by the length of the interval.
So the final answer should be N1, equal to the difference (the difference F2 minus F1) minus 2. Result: -1.9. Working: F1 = 8.1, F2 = 8.2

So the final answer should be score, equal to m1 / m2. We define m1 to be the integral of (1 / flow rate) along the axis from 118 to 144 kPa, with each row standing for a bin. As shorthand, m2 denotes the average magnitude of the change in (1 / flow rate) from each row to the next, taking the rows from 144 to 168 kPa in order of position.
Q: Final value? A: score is 405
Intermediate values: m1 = 3.3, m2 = 0.008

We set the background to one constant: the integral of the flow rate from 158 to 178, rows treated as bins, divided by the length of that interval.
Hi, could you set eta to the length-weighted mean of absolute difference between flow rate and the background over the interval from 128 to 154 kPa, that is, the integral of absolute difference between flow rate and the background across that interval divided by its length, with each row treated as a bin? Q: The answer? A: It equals 3.7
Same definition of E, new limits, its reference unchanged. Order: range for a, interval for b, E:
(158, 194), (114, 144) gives -1.4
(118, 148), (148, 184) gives 1.6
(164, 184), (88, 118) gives 0.9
